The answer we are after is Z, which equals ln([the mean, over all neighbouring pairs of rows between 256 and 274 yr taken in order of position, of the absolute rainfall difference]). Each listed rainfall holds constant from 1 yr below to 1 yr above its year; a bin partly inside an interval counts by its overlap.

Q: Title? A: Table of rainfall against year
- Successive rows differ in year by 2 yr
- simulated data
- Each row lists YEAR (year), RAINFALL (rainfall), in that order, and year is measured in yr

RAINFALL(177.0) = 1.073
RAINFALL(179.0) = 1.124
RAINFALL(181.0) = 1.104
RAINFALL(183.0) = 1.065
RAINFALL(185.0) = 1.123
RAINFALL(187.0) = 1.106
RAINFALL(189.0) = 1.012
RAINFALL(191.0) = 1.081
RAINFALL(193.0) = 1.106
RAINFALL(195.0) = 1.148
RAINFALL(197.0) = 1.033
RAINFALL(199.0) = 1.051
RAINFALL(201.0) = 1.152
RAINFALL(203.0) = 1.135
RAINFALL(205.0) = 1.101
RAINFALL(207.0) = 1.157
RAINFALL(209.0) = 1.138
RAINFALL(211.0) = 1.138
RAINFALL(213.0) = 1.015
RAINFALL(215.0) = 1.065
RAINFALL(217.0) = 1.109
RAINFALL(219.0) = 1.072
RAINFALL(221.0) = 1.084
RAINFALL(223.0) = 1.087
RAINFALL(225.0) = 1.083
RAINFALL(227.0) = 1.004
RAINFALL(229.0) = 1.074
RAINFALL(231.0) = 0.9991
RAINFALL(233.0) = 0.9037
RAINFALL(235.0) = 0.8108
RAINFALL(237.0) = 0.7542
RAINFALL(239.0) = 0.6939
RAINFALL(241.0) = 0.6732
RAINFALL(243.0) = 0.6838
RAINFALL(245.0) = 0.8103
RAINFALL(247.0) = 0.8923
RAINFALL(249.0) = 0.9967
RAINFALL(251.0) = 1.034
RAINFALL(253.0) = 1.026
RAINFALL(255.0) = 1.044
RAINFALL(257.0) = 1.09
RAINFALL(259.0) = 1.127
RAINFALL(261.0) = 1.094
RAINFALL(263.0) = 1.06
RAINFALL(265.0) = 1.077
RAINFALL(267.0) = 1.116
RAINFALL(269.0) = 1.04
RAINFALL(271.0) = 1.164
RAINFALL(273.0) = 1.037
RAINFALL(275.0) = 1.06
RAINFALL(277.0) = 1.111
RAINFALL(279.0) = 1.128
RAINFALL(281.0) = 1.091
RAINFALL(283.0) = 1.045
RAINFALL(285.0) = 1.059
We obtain -2.8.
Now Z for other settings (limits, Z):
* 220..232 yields -3.1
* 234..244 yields -3.3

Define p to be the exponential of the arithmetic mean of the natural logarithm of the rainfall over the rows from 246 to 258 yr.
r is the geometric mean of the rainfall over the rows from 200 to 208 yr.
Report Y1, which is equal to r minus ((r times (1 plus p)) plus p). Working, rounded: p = 1.01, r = 1.14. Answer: -2.16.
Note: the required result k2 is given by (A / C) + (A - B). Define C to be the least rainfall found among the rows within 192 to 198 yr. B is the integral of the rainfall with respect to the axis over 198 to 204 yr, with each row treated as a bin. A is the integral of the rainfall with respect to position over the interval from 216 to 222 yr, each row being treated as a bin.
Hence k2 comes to 6.2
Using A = 6.530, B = 6.68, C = 1.033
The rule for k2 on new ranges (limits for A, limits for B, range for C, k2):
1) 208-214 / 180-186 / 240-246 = 9.8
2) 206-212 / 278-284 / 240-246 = 10.5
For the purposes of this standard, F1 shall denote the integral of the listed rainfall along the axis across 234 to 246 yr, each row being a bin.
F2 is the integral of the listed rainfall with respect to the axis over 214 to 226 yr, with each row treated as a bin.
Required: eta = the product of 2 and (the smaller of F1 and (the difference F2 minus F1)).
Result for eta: 8.3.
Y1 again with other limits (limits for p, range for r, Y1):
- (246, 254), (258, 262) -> -2.08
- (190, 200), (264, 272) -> -2.27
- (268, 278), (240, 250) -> -1.95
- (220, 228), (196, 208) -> -2.24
